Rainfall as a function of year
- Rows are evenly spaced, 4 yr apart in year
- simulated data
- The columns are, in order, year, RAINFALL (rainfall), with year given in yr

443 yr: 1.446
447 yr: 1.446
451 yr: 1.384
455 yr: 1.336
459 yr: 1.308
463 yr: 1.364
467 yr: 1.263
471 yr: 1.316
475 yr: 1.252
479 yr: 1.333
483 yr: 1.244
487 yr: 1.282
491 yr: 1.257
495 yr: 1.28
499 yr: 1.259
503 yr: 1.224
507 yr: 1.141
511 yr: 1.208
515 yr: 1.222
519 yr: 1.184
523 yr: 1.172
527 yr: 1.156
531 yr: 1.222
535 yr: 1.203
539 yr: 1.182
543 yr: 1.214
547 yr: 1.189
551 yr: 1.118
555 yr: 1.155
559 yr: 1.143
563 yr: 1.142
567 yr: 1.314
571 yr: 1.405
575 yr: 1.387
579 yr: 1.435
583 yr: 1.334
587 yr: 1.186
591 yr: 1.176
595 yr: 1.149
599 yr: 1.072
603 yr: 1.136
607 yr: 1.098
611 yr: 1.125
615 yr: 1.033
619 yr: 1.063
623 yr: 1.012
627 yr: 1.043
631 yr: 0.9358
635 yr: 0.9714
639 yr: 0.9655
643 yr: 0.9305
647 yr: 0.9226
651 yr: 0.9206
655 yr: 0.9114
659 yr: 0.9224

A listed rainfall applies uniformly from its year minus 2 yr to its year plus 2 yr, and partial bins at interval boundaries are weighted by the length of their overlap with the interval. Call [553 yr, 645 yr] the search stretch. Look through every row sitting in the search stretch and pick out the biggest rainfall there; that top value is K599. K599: 1.435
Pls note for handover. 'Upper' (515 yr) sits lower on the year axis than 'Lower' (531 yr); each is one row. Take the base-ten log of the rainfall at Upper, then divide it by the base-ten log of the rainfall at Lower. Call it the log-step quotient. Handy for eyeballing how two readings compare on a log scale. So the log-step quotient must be 1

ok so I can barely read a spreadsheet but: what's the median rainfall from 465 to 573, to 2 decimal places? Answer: 1.22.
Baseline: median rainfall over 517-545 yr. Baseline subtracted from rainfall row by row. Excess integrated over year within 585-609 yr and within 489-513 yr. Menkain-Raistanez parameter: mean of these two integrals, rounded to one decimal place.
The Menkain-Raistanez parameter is 0.0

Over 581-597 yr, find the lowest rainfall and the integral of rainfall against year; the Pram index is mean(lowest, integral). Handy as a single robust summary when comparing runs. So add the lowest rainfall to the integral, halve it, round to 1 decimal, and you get 10.3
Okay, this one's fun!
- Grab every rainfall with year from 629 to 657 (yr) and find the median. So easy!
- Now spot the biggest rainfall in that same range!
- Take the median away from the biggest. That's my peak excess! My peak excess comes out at 0.04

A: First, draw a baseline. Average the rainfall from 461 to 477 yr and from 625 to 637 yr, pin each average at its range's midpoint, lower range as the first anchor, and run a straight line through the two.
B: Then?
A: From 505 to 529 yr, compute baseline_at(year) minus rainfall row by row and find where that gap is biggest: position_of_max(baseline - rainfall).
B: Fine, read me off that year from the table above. 507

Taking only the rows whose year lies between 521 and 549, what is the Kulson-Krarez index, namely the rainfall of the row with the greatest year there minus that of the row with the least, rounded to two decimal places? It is 0.02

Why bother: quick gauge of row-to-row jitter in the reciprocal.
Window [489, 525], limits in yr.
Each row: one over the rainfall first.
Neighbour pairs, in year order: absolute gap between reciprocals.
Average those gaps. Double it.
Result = 0.051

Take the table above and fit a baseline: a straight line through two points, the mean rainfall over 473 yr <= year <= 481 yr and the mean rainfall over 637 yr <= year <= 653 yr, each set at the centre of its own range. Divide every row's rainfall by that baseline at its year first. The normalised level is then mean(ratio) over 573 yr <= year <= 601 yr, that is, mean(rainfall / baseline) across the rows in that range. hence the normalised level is 1.18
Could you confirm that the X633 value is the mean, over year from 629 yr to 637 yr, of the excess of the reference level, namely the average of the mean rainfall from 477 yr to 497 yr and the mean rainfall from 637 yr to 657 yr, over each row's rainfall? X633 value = 0.15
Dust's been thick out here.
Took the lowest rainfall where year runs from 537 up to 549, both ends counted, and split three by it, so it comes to 2.54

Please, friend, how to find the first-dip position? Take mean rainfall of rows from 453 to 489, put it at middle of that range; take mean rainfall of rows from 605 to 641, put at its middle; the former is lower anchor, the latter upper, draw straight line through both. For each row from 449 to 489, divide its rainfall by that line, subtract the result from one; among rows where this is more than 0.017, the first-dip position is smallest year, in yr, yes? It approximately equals 467 yr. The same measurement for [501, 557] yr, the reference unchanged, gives 507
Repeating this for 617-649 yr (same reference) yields 631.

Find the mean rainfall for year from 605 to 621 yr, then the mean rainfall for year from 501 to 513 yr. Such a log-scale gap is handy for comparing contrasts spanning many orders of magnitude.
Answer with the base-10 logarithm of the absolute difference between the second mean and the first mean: -0.95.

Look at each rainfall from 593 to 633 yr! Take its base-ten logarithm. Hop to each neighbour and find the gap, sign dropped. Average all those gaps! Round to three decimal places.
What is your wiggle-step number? 0.024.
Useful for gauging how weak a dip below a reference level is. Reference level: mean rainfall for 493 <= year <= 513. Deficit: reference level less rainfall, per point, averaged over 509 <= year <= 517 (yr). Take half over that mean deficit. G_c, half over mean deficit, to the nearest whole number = 68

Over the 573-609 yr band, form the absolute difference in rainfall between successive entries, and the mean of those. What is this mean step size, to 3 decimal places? 0.064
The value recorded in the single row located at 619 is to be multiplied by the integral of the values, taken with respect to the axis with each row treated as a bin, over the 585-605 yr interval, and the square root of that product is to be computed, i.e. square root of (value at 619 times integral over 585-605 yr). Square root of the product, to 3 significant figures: 4.93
